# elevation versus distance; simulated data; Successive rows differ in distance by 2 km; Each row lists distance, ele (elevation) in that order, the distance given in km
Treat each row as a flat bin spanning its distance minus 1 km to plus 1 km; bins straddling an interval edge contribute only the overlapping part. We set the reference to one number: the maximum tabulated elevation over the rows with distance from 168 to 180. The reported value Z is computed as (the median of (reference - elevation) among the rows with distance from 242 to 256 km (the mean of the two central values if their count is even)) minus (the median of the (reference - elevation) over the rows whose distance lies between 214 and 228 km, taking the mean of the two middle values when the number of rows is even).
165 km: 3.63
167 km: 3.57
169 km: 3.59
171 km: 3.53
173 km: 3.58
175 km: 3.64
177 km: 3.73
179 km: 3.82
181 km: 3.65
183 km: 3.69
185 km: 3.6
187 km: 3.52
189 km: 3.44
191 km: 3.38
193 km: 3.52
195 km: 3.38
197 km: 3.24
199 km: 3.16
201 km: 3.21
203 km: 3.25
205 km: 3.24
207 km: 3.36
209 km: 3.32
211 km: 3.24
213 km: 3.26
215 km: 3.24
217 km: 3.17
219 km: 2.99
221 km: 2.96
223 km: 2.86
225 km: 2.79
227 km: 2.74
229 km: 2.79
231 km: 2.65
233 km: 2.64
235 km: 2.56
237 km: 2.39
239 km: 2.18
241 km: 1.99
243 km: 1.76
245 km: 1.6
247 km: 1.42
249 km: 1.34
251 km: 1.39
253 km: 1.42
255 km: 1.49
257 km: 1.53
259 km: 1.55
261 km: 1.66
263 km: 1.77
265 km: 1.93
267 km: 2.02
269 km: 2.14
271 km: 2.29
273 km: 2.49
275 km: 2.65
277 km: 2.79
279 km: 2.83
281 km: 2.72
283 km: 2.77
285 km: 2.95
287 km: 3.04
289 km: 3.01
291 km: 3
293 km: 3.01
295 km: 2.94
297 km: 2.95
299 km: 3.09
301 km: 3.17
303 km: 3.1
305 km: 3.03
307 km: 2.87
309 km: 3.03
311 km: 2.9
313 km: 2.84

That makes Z 1.5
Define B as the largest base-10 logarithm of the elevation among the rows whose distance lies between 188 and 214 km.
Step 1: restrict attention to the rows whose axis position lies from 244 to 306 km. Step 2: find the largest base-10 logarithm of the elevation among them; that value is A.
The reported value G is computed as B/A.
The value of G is 1.1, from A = 0.50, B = 0.55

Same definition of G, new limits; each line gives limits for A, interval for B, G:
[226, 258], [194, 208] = 1.2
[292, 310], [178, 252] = 1.2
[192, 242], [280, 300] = 0.9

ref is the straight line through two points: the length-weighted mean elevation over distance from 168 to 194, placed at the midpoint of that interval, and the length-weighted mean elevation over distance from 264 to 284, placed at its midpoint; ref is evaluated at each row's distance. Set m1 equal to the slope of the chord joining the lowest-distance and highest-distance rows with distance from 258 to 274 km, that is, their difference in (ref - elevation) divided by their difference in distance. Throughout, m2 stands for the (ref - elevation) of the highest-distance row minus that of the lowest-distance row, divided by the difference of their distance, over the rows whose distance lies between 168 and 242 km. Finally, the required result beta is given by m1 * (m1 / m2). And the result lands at 0.62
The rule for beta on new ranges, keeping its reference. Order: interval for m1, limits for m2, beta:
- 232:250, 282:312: -0.28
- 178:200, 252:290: -0.01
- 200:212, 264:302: 0.00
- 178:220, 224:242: 0.00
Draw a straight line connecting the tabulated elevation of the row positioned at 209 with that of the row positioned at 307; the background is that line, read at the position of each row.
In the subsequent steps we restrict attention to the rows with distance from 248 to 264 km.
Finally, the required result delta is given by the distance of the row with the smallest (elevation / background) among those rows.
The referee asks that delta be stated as 249 km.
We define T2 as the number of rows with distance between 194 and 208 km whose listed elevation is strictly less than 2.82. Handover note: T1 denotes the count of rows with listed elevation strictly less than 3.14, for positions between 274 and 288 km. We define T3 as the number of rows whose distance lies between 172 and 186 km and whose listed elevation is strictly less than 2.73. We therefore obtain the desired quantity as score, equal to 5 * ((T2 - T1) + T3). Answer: -35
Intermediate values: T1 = 7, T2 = 0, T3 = 0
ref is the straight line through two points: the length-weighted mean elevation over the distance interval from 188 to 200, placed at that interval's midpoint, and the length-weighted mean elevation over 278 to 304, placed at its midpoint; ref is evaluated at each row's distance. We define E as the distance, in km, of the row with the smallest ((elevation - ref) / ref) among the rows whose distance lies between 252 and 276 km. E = 253 km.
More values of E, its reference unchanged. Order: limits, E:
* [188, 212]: 199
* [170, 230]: 227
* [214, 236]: 235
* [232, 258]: 249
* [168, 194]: 191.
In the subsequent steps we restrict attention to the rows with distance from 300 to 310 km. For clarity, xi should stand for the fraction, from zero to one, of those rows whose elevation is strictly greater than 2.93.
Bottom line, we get 0.8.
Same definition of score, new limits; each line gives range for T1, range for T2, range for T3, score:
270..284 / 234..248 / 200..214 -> 0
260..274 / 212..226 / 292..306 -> -30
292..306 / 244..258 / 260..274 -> 40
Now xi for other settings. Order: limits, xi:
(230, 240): 0.0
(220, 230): 0.2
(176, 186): 1.0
